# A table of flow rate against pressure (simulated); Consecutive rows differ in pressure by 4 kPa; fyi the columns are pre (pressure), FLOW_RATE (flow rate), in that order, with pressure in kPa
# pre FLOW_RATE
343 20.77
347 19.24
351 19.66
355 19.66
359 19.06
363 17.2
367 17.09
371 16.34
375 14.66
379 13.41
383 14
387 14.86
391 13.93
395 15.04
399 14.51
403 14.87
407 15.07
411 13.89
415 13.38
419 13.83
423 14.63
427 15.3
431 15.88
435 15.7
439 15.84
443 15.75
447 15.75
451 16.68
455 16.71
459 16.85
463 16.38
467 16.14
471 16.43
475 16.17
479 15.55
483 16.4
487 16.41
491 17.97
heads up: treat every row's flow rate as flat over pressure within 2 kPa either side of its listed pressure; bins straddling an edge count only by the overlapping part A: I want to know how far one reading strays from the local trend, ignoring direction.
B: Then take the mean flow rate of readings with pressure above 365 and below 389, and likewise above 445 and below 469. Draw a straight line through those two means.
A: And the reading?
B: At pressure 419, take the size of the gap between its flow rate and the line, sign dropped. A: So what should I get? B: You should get 1.9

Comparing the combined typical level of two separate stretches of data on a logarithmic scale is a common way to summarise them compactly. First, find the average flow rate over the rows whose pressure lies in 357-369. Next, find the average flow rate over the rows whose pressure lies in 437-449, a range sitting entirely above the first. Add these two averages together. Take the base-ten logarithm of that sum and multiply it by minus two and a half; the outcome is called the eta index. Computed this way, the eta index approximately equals -3.81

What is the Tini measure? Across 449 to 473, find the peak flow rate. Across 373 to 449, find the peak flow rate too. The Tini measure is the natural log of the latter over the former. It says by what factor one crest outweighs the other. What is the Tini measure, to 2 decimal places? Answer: -0.06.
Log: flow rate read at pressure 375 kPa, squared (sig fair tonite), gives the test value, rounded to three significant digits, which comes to 215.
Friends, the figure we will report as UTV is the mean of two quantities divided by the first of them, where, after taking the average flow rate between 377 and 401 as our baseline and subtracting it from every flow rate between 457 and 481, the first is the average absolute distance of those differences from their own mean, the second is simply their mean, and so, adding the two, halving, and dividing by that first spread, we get 3.8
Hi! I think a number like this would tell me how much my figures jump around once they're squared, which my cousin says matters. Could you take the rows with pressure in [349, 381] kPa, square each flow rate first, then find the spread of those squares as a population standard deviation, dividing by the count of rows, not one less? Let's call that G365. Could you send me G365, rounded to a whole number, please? 72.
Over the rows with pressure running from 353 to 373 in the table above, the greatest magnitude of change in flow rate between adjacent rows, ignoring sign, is 1.9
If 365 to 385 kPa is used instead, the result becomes 1.7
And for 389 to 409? 1.1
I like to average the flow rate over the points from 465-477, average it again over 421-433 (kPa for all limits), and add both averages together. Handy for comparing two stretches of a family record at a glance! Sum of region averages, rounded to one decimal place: 31.5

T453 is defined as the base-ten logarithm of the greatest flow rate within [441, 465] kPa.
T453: 1.227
